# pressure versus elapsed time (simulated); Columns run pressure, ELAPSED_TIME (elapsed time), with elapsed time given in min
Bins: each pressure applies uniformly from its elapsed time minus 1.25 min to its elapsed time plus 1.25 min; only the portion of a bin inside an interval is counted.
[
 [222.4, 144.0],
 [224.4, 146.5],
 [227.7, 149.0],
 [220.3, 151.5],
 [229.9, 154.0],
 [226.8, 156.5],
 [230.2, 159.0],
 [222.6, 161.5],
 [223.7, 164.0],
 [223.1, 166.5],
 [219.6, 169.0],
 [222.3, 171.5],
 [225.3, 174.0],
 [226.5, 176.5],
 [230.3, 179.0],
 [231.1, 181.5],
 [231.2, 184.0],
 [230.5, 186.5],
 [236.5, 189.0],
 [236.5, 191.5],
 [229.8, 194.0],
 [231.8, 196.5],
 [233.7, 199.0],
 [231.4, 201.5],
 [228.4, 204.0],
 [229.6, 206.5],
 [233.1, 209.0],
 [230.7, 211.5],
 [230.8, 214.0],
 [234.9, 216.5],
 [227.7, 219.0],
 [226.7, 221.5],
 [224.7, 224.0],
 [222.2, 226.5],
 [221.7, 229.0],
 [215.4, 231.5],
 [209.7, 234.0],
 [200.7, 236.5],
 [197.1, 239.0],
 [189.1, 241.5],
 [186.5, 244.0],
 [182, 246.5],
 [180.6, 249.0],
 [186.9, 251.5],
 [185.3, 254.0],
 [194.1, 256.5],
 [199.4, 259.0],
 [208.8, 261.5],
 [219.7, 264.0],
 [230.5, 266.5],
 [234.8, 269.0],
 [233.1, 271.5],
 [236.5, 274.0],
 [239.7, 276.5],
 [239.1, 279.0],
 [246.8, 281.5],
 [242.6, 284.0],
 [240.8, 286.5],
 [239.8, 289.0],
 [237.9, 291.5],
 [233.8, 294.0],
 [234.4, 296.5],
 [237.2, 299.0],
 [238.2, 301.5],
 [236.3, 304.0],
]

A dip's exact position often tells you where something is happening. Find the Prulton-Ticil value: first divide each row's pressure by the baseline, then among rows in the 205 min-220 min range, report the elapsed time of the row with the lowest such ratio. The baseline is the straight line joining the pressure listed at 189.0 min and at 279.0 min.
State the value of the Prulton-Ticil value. 219.0 min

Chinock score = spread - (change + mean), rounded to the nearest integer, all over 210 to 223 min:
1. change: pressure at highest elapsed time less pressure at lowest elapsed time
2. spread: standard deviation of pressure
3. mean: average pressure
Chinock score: -223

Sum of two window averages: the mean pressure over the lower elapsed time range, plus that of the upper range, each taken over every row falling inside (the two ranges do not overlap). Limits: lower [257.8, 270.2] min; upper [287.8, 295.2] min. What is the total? 456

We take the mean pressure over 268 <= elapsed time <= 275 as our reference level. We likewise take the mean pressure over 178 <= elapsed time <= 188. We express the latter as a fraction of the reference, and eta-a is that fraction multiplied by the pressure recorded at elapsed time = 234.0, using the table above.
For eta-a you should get 206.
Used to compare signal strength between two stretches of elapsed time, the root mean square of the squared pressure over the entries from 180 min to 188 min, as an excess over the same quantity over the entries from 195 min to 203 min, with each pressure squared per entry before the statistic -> -636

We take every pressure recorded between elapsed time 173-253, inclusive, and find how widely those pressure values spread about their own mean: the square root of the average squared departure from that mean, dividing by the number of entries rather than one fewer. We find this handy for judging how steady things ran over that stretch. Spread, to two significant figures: 17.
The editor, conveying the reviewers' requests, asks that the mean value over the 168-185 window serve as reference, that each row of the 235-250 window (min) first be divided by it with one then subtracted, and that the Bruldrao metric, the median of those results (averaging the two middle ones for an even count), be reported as -0.17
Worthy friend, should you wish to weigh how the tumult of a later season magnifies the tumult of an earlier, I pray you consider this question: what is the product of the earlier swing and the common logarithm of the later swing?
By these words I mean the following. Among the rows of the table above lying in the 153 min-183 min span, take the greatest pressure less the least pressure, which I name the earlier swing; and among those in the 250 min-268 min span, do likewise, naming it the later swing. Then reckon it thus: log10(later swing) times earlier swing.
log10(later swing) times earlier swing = 19.0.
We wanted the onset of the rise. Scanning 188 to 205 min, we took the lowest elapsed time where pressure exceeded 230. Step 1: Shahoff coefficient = 189.0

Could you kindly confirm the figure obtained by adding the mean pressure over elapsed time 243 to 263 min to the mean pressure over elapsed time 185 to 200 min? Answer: 424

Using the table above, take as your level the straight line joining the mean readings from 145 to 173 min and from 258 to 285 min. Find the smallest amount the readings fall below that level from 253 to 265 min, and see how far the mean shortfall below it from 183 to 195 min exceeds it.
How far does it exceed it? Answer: -17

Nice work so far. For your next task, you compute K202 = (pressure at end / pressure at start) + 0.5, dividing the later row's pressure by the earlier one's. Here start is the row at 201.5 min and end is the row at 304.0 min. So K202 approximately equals 1.52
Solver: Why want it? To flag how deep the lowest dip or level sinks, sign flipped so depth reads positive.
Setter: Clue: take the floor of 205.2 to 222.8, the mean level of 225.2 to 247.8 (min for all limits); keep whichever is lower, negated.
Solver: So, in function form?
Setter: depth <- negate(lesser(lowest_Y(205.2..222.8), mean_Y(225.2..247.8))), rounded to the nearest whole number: -203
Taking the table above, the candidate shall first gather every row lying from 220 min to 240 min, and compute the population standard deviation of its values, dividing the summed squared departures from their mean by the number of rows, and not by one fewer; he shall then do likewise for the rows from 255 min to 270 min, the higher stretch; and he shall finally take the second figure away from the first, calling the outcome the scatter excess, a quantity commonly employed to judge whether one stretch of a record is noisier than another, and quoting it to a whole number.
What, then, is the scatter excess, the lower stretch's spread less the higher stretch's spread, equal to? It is -5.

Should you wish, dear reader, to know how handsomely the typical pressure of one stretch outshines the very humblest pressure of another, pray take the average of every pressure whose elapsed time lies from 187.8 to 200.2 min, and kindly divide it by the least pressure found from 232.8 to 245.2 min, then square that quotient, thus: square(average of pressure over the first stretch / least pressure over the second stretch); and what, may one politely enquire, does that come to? 1.57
